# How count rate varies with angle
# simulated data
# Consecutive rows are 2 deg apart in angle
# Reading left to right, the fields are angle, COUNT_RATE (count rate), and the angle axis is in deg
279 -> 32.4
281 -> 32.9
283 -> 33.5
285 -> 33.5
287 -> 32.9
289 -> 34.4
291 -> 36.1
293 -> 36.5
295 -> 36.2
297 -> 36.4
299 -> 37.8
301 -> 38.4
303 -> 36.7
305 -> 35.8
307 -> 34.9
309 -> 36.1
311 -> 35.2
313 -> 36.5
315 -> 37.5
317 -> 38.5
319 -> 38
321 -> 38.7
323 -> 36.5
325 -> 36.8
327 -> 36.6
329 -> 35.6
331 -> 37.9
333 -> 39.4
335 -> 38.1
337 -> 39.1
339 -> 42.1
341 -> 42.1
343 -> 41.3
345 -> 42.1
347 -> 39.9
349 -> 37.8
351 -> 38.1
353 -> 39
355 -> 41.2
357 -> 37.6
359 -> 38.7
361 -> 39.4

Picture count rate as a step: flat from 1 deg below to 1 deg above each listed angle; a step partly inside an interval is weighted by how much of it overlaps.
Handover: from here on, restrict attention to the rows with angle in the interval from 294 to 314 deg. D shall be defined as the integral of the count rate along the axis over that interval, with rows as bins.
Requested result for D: 728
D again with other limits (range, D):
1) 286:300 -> 501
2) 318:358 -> 1556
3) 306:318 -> 437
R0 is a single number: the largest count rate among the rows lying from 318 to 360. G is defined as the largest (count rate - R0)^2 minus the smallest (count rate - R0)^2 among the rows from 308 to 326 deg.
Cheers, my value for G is 36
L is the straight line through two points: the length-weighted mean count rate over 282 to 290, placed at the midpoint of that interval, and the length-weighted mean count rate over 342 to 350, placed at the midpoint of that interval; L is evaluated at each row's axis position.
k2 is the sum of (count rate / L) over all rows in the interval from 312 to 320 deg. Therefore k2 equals 4.08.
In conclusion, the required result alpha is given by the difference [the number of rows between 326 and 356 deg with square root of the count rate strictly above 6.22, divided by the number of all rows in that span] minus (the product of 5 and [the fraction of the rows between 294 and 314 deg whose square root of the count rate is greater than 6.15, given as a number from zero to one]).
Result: 0.10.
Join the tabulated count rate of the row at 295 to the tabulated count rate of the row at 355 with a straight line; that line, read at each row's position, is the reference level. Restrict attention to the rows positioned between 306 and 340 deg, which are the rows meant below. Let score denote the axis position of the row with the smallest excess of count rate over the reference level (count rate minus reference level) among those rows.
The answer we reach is 329 deg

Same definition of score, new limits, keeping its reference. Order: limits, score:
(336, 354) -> 349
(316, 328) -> 327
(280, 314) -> 287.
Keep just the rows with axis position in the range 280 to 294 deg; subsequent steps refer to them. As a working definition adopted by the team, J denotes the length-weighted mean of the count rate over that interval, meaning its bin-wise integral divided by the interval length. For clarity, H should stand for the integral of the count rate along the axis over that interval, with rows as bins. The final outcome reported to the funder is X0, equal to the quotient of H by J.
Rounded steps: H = 480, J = 34.3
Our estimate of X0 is 14.0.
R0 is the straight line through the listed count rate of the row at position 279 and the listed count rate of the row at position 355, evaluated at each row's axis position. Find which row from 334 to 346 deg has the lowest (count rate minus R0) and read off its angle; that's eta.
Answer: 335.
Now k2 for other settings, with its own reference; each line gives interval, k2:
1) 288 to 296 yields 4.18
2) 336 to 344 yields 4.16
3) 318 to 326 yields 3.99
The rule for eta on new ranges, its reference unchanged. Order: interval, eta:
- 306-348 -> 329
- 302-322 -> 311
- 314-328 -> 327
